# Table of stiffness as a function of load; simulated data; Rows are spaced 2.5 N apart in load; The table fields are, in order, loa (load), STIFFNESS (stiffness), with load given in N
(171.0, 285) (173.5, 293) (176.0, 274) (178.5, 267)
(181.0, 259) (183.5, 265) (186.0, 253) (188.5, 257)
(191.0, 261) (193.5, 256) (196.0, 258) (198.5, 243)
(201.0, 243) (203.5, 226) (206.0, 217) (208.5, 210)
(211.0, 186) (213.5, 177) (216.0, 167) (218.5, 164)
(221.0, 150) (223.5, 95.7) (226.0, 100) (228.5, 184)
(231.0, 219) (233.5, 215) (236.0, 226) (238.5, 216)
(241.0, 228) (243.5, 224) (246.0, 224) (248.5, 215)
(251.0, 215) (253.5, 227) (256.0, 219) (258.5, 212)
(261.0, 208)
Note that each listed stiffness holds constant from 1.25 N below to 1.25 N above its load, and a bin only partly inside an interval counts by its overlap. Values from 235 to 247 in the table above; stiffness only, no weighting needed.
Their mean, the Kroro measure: 224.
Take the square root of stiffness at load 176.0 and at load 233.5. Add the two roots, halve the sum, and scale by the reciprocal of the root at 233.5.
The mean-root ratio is 1.06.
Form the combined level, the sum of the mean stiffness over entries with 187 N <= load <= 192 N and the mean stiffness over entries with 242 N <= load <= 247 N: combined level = 483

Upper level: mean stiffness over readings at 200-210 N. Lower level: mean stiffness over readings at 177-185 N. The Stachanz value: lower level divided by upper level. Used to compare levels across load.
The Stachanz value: 1.18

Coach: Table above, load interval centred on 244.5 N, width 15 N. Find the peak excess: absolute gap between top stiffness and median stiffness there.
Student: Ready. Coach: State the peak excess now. 8.0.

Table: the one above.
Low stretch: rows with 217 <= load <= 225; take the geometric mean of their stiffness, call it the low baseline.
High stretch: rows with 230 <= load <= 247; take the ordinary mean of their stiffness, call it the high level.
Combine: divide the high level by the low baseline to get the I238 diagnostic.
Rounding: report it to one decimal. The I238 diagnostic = 1.7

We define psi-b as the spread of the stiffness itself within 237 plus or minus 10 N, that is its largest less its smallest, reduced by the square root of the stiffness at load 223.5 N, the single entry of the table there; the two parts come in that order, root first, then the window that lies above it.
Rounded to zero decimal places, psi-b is 34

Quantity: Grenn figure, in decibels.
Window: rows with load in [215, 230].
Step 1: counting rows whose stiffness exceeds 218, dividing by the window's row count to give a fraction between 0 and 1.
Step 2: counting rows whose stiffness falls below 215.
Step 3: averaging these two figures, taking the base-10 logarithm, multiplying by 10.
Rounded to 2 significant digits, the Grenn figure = 4.8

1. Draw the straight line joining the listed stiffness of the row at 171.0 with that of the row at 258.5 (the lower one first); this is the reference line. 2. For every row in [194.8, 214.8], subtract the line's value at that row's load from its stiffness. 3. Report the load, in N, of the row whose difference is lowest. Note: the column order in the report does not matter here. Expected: 213.5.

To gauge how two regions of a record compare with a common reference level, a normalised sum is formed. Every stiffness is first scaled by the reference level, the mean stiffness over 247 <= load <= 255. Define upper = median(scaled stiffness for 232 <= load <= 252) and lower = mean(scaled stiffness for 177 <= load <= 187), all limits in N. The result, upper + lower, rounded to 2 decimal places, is 2.20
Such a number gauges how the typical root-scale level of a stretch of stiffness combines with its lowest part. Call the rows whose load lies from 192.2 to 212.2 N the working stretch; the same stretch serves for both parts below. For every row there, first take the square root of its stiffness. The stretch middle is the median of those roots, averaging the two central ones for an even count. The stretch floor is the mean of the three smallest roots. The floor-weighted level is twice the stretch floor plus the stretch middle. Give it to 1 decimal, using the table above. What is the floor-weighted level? 43.9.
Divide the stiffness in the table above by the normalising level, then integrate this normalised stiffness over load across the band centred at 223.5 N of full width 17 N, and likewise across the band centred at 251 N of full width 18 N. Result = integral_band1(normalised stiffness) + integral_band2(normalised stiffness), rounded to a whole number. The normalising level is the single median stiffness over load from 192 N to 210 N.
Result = 27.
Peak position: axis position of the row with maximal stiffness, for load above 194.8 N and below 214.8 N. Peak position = 196.0 N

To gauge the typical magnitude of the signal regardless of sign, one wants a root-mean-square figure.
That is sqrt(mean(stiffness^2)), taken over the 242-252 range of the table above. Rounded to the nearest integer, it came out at 220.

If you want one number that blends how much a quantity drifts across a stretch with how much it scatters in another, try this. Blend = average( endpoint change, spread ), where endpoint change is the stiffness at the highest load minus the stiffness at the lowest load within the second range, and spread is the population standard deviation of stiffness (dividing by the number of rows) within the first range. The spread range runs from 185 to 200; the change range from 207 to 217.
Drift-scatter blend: -19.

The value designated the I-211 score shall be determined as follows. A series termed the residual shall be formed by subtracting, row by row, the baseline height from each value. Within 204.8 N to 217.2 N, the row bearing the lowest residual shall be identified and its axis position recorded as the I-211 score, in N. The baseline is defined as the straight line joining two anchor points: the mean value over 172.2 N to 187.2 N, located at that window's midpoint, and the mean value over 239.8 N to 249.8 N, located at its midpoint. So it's 216.0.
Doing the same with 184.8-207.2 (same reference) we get 206.0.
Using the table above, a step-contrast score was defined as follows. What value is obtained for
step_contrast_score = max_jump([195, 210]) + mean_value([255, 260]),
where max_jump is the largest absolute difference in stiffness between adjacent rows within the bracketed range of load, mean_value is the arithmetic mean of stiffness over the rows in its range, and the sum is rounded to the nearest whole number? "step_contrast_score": 232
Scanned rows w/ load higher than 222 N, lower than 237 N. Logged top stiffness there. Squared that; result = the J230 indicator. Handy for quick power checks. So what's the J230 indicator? 51076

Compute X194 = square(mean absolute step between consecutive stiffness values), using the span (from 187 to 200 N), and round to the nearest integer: 42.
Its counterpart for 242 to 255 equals 28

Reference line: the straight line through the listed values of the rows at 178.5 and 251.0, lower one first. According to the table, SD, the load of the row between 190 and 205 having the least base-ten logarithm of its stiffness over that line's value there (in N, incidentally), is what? 203.5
